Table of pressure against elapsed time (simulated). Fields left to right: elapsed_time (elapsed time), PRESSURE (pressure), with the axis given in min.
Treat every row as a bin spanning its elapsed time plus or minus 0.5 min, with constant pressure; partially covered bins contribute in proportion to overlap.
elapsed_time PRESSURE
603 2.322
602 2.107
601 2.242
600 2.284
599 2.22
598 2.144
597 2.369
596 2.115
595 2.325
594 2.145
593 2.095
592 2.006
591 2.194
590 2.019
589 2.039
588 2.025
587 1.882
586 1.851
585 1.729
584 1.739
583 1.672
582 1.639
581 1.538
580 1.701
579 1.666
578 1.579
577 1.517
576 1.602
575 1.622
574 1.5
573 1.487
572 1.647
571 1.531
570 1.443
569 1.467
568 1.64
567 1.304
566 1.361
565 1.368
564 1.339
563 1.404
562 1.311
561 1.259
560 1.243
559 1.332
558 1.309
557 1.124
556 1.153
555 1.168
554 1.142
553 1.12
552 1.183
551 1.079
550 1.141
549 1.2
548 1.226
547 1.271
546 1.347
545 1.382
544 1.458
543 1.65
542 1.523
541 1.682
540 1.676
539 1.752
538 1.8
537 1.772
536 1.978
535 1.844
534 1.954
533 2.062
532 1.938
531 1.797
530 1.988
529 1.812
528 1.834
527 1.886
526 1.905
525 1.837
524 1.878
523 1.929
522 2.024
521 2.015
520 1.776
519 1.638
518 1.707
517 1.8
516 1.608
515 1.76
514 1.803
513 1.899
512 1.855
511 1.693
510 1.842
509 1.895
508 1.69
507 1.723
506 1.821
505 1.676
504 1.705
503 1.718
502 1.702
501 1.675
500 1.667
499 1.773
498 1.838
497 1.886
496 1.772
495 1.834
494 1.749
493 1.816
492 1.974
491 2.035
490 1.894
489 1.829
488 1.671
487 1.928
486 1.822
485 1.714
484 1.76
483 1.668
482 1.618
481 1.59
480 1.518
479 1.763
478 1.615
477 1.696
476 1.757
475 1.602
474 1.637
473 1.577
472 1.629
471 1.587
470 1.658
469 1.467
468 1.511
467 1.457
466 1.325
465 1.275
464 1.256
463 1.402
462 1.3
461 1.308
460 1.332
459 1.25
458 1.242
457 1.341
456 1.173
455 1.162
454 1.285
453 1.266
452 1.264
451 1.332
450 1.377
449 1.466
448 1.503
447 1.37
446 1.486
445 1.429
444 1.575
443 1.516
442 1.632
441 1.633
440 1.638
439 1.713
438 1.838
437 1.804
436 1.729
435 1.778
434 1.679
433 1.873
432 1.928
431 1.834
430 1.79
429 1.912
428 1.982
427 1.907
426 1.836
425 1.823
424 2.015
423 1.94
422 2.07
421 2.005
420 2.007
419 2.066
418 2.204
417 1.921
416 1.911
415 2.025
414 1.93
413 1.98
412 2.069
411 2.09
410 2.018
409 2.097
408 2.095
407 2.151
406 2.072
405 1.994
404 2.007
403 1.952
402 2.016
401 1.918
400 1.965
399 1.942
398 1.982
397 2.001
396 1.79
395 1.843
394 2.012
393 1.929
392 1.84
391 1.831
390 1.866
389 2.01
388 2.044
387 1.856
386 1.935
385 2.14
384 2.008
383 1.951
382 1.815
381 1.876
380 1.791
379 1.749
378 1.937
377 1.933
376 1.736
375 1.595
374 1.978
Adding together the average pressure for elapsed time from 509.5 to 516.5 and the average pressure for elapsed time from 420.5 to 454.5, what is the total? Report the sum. 3.46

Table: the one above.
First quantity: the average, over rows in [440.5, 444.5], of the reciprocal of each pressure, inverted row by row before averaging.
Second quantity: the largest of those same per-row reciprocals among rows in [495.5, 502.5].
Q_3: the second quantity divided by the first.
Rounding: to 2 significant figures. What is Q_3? 0.95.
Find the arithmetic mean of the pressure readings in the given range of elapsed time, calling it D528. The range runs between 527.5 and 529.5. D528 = 1.82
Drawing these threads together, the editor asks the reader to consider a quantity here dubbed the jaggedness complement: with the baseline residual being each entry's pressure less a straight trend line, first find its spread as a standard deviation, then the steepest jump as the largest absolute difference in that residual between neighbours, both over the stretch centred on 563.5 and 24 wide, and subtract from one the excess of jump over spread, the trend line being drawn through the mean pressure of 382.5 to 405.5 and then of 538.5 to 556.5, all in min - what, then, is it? 0.85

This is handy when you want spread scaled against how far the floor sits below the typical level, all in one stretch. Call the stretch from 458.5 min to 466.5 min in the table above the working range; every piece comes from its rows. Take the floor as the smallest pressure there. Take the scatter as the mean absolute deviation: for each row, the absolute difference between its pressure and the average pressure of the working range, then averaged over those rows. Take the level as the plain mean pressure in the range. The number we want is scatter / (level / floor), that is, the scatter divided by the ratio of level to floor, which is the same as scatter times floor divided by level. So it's 0.0342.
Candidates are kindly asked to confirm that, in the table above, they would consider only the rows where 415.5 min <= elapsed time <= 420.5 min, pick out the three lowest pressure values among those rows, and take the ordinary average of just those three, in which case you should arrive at 1.9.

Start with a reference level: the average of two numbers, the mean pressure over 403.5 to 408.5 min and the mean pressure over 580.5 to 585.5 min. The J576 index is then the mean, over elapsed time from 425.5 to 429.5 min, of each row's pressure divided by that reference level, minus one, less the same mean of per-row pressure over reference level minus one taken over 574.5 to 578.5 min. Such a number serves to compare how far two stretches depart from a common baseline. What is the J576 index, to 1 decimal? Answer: 0.2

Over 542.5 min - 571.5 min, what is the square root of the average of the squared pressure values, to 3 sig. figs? 1.32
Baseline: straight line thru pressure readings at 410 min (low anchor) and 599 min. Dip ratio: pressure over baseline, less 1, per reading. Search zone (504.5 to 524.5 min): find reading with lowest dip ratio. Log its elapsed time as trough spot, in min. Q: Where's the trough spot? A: 516 min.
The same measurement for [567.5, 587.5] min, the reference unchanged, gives 570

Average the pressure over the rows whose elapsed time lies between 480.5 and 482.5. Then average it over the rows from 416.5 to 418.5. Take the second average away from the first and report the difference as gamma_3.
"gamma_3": -0.46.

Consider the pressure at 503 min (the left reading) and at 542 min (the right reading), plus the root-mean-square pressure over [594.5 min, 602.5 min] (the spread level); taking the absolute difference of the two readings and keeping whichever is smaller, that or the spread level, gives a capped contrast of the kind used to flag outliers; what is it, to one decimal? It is 0.2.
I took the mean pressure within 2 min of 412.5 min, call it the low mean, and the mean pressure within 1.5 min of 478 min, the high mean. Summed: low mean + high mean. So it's 3.71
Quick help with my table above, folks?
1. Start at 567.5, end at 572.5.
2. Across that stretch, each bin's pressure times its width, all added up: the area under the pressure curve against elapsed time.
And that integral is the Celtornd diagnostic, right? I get 7.7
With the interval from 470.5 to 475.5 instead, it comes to 8.0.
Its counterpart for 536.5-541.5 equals 8.7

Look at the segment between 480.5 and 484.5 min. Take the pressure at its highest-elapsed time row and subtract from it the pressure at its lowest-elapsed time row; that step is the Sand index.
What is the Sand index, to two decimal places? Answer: 0.17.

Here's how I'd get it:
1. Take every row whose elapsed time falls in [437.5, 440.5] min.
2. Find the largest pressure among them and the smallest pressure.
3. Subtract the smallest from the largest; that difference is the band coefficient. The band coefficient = 0.200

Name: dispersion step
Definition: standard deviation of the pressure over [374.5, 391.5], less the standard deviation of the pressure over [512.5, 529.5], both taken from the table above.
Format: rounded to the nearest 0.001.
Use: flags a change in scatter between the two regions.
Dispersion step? 0.017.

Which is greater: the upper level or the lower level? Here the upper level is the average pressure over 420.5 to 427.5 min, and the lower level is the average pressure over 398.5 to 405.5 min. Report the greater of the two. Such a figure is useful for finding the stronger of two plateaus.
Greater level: 1.97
